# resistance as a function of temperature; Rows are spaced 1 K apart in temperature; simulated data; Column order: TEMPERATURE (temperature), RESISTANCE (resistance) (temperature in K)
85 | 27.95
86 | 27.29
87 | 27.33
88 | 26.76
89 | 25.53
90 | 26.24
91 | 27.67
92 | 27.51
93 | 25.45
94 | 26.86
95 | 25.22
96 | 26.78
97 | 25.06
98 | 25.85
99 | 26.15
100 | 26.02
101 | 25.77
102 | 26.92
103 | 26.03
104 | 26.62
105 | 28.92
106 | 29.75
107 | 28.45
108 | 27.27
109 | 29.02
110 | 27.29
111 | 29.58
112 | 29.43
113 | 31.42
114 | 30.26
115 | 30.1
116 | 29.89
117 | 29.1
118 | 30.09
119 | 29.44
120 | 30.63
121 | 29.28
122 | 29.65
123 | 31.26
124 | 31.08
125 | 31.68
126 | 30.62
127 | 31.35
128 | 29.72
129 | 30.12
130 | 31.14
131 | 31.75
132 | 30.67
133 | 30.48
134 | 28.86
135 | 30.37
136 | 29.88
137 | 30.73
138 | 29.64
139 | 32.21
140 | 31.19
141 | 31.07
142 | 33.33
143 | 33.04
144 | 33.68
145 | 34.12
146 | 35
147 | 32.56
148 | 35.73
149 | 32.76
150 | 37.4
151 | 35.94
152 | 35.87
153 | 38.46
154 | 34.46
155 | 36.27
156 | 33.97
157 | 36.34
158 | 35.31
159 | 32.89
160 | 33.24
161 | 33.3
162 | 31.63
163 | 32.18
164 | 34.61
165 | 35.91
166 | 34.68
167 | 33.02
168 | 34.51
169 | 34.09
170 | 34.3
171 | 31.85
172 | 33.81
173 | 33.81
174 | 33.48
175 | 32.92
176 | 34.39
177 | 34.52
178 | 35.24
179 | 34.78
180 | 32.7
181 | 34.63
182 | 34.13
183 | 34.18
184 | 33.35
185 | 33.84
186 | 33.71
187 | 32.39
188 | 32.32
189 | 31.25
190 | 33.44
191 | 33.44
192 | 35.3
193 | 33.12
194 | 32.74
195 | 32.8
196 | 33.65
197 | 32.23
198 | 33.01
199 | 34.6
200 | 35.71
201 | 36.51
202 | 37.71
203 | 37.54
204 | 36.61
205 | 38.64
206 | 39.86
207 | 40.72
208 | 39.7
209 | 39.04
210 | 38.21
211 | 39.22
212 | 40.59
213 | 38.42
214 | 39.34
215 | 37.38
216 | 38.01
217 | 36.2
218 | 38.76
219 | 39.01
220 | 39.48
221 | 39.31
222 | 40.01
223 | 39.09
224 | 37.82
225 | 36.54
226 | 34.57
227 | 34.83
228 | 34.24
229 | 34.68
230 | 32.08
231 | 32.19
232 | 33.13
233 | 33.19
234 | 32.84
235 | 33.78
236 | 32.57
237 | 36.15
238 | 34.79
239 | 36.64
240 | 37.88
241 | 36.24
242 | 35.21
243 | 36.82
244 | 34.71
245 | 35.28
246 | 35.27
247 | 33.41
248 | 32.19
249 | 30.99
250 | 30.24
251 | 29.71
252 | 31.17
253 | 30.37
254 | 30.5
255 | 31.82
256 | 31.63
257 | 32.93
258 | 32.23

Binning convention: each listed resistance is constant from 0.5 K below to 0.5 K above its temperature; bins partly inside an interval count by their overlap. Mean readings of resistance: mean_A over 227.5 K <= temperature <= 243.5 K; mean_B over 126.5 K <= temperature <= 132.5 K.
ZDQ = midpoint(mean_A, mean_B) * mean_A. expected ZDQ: 1128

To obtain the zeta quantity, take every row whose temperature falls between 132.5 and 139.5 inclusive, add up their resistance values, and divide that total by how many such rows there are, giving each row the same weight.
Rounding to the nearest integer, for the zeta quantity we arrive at 30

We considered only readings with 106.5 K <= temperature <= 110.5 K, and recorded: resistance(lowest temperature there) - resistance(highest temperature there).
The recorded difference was 1.2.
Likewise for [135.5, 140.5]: -1.3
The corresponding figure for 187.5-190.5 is -1.1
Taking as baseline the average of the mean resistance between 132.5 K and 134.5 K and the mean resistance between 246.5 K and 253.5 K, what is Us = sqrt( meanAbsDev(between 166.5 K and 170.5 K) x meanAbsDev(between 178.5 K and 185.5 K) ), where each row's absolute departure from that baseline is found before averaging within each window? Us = 3.5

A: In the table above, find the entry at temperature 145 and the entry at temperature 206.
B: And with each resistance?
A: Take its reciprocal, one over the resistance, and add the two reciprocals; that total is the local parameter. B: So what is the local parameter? 0.054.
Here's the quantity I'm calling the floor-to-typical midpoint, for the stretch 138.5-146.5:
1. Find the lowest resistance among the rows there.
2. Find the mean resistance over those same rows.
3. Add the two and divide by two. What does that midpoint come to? 32.0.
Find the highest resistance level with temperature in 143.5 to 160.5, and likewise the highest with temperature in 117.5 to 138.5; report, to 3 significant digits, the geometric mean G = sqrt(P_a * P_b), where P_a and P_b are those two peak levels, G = 34.9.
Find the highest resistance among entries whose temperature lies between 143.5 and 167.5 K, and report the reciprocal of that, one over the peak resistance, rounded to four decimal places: 0.0260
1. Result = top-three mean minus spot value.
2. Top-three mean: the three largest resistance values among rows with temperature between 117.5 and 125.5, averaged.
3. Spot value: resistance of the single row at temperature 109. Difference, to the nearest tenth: 2.3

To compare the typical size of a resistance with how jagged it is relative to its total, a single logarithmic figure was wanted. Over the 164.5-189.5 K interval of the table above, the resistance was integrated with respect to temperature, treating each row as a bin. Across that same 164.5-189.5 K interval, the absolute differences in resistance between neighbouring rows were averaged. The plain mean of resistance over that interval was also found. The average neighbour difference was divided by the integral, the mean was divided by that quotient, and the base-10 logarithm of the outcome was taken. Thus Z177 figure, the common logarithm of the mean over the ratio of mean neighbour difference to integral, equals 4.50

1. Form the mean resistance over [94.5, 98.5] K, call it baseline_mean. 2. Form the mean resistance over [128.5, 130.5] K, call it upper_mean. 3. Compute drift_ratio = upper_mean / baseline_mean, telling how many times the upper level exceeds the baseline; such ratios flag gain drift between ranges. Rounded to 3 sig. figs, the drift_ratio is 1.19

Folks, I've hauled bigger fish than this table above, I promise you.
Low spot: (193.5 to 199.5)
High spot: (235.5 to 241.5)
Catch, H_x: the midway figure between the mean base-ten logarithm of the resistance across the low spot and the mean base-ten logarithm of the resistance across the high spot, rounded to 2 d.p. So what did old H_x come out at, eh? 1.54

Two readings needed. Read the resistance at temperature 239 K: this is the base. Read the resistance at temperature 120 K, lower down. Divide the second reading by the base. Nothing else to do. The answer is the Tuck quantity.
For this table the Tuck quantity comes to 0.8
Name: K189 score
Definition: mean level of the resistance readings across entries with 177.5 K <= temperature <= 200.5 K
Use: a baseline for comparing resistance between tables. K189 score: 33.6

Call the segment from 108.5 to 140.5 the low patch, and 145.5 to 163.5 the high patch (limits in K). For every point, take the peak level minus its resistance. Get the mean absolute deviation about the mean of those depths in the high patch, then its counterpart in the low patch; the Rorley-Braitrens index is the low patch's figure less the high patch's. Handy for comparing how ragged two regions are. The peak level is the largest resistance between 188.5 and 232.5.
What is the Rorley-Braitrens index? -0.82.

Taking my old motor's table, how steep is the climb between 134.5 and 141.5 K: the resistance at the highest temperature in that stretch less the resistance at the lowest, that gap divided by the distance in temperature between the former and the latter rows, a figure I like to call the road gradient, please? 0.1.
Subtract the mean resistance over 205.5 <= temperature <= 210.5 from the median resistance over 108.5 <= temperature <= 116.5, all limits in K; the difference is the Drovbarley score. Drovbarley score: -10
